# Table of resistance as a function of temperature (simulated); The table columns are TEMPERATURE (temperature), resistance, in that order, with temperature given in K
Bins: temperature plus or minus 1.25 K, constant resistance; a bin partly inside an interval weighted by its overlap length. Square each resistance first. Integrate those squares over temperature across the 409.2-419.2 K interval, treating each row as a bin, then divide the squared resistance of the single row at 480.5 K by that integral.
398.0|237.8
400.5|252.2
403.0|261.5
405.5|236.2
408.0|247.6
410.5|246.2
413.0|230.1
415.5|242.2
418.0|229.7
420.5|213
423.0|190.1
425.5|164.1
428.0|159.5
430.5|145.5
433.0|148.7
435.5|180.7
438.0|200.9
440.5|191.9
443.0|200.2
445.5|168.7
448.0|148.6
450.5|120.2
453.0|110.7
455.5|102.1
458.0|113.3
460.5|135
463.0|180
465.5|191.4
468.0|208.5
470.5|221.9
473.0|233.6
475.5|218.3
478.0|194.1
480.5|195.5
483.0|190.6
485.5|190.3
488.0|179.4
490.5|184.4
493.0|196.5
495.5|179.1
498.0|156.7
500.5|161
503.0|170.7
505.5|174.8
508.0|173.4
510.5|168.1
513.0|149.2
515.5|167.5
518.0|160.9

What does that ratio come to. 0.068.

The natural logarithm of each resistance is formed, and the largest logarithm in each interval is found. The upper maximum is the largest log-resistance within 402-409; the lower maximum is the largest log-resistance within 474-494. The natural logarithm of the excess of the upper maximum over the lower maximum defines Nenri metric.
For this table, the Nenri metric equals -1.7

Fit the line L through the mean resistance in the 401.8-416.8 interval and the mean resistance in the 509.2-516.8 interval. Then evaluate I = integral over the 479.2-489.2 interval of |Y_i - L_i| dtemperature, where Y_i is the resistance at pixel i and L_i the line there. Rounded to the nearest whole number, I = 55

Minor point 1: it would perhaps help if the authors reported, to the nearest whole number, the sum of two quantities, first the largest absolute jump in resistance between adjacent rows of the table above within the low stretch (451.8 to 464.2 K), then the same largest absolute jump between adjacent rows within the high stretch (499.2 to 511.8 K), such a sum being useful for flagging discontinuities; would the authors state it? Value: 55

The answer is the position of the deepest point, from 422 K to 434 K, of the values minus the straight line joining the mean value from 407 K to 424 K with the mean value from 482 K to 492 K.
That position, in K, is 430.5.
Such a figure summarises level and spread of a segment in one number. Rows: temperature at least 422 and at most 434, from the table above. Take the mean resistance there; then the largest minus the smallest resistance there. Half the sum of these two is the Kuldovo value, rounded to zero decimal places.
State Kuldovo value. 103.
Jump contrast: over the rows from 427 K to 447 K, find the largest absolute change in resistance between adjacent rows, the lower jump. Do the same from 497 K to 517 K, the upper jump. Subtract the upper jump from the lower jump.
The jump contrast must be 13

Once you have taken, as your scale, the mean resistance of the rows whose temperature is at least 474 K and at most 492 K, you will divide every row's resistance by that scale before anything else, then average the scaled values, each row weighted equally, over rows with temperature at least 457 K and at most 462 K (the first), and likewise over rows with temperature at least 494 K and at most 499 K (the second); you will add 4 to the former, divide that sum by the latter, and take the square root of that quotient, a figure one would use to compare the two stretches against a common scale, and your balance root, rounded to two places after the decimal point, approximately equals 2.31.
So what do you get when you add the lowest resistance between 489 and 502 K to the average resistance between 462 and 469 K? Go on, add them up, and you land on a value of 350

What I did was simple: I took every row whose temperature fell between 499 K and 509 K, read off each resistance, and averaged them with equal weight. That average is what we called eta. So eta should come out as 170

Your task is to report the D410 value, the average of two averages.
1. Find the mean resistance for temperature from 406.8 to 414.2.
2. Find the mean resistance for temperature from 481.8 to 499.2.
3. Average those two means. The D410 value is 212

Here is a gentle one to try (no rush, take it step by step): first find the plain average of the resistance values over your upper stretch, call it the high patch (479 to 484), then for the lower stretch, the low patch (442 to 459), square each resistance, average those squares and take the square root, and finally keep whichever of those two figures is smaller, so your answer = 142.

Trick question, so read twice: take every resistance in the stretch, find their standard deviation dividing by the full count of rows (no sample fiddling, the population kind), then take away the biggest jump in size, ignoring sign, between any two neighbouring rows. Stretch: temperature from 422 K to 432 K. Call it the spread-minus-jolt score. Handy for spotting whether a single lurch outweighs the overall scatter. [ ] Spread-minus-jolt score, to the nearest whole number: -10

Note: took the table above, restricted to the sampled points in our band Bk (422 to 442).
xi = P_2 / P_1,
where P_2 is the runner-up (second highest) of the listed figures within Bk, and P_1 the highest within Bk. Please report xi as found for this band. 0.96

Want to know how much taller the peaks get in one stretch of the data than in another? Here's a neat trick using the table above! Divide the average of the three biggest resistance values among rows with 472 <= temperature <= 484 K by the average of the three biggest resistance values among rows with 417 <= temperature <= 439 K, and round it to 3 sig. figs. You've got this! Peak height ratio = 1.01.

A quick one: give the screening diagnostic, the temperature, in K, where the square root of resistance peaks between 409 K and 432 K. 410.5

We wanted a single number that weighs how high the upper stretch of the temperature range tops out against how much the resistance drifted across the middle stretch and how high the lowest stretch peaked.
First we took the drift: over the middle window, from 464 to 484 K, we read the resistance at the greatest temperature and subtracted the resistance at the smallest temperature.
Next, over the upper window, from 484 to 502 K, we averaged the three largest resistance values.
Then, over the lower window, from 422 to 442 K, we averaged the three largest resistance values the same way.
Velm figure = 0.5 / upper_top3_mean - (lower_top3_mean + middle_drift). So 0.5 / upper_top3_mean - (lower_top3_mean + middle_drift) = -193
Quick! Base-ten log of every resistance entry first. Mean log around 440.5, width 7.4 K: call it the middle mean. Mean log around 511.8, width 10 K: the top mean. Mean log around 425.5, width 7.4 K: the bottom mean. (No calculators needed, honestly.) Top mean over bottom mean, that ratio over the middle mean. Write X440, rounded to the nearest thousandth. 0.432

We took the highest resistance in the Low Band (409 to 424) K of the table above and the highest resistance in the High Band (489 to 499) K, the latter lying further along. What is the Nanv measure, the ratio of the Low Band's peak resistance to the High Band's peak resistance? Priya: 1.25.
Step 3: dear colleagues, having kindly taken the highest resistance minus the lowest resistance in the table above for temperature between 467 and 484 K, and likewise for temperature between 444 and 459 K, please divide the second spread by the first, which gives 1.5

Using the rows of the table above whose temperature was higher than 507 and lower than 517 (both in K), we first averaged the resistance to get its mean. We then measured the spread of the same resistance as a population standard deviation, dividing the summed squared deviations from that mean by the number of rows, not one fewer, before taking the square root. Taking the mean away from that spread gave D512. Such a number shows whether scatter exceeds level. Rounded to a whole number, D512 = -155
